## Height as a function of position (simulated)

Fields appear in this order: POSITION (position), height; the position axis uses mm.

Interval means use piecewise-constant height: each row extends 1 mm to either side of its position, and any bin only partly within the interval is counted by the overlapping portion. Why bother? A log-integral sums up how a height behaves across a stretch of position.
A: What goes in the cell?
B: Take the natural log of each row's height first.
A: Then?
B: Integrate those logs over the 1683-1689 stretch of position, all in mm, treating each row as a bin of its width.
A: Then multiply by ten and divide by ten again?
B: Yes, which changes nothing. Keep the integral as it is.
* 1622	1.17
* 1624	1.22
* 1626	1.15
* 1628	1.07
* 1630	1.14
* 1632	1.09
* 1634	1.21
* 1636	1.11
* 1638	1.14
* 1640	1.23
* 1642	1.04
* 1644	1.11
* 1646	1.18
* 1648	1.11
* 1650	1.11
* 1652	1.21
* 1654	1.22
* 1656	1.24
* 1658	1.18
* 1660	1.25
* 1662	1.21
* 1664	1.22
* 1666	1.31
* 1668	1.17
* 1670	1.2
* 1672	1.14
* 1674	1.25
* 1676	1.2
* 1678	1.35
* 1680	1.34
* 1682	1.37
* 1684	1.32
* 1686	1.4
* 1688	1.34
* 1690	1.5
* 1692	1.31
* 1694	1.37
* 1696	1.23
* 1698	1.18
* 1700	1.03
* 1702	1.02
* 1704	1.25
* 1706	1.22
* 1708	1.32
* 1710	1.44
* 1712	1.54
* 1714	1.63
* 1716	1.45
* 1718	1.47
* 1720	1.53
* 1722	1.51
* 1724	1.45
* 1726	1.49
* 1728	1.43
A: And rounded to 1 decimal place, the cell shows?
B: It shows 1.8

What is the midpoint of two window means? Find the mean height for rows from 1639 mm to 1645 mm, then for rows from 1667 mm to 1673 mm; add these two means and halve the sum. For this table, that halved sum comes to 1.15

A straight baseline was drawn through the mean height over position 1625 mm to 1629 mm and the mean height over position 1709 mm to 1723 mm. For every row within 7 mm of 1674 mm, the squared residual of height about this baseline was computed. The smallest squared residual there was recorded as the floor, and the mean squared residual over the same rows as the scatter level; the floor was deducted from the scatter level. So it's 0.0111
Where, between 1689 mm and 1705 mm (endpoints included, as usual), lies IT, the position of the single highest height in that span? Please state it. 1690 mm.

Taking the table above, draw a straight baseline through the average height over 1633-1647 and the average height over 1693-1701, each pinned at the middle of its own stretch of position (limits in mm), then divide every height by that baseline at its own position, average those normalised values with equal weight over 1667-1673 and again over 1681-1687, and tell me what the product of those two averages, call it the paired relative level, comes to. 1.14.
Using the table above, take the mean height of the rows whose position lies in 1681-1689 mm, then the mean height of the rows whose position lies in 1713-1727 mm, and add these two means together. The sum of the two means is 2.9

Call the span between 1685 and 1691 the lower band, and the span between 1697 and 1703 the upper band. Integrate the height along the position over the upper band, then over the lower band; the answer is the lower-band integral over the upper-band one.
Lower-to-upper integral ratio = 1.31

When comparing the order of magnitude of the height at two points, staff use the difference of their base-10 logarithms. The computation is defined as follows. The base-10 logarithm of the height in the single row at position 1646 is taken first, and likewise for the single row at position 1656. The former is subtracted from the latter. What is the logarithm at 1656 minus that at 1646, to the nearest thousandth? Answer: 0.022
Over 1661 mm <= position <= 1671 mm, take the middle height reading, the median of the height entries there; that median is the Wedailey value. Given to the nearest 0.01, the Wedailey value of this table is 1.21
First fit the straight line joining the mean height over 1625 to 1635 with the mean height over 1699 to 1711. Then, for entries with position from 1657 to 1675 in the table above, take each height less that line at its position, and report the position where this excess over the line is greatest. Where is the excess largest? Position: 1666 mm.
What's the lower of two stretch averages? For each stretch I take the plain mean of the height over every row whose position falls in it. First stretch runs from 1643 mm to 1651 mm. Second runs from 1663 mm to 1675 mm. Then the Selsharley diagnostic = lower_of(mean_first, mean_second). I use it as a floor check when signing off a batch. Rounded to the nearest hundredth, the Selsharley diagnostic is 1.13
